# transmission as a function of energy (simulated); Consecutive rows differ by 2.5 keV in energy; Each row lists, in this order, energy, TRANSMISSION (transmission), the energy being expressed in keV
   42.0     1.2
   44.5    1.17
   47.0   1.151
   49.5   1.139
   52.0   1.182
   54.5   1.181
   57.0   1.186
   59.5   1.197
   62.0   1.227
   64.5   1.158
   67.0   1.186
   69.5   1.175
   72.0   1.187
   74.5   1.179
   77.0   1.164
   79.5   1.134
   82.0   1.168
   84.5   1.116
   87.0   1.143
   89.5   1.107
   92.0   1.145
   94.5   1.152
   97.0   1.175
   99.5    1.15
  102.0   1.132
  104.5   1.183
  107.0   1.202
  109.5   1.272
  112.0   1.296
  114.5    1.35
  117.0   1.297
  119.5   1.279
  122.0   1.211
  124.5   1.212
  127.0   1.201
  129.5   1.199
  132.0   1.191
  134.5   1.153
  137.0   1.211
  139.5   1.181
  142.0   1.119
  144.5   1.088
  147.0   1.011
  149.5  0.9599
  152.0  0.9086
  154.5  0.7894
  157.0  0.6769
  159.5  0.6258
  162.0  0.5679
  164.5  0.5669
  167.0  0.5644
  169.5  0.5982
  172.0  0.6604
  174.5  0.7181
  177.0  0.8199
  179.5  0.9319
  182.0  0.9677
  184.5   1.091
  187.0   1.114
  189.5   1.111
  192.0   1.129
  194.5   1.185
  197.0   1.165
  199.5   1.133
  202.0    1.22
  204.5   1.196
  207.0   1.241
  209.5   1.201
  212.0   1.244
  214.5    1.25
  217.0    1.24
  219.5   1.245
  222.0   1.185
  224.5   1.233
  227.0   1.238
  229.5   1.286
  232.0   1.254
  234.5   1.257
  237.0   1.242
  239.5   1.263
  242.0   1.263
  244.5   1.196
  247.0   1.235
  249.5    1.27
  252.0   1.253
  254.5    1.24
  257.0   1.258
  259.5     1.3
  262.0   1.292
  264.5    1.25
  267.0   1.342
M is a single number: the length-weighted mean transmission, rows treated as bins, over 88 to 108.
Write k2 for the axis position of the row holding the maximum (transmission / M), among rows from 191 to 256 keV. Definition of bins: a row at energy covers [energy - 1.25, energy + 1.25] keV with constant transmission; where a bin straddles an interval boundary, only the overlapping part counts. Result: 229.5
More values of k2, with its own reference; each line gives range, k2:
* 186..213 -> 212.0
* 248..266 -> 259.5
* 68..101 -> 72.0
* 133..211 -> 207.0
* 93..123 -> 114.5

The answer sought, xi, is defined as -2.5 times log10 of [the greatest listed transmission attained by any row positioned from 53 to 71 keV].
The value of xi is -0.22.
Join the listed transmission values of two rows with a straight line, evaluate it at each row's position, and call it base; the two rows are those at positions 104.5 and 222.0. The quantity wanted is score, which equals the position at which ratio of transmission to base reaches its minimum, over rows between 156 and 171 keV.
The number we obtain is 167.0 keV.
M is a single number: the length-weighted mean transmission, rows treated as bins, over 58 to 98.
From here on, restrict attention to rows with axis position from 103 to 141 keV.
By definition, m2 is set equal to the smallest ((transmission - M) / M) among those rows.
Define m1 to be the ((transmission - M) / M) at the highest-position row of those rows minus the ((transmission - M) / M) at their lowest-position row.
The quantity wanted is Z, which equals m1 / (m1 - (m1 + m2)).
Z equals -0.2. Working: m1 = 0.00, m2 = -0.01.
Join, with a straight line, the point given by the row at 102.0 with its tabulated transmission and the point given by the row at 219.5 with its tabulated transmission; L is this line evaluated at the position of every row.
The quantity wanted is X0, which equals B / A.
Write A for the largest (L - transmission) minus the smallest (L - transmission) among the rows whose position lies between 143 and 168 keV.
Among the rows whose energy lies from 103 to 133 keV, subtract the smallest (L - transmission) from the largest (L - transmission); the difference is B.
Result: 0.3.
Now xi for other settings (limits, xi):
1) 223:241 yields -0.27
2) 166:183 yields 0.04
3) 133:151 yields -0.21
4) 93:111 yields -0.26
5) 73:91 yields -0.18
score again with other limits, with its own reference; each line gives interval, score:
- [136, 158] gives 157.0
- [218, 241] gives 222.0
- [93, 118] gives 102.0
